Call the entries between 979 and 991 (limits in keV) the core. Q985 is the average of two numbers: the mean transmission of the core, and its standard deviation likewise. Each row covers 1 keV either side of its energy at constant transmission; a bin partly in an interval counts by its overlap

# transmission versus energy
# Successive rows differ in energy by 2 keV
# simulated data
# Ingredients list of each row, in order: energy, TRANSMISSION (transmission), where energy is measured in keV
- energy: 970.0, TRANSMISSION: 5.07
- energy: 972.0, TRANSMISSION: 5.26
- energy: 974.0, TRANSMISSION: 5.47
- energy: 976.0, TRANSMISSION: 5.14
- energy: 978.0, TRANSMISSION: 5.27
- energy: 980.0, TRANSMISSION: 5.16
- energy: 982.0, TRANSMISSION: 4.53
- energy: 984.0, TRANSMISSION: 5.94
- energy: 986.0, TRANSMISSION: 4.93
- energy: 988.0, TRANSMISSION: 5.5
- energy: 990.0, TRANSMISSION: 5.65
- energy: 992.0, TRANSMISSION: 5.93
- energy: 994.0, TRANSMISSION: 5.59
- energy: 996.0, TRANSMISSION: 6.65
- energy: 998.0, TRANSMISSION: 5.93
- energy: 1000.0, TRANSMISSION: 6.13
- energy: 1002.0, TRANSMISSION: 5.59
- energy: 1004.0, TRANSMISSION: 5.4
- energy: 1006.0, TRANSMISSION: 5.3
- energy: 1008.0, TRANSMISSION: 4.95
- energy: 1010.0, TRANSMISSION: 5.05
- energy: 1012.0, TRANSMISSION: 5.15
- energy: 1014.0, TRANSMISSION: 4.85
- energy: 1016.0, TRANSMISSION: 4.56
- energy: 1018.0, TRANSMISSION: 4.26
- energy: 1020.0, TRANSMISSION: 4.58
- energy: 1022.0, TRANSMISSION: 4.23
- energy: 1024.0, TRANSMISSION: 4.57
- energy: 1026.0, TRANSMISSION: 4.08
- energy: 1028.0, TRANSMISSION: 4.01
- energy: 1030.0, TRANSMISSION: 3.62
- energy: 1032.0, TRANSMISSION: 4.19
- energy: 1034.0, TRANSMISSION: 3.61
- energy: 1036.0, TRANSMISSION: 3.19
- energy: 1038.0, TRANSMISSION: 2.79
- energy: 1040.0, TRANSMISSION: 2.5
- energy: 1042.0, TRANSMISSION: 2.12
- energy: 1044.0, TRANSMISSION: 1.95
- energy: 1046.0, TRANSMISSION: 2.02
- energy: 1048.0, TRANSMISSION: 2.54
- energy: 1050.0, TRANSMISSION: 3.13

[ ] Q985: 2.9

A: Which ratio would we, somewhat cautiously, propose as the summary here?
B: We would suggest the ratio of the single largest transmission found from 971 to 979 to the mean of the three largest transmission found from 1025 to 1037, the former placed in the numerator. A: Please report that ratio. 1.34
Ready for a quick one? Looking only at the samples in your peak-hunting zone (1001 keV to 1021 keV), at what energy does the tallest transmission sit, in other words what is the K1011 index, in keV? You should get 1002.0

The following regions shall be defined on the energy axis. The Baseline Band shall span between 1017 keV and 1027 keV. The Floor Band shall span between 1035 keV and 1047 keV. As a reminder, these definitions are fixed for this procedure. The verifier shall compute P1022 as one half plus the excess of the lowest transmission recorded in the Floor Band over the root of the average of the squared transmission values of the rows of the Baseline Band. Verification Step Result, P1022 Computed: -1.9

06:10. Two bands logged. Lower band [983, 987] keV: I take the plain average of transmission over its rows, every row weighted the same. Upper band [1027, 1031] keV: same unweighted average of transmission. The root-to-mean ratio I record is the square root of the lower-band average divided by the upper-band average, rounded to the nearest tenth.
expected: 0.6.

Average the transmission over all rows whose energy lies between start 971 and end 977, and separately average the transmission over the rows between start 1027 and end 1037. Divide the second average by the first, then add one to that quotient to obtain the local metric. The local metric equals 1.70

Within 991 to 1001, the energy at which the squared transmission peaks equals 996.0 keV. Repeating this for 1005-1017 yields 1006.0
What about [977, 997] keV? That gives 996.0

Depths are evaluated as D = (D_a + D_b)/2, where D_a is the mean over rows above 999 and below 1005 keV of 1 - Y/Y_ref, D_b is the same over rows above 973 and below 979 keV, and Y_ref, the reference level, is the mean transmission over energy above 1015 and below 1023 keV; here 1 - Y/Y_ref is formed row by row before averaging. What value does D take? -0.25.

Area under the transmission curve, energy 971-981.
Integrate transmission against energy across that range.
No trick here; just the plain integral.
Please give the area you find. 53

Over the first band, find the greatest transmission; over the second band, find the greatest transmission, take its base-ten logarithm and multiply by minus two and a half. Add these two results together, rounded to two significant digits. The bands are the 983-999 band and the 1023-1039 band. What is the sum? 5.0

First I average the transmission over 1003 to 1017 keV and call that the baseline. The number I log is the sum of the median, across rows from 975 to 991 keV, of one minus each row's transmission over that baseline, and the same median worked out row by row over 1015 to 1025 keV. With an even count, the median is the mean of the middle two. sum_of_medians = 0.1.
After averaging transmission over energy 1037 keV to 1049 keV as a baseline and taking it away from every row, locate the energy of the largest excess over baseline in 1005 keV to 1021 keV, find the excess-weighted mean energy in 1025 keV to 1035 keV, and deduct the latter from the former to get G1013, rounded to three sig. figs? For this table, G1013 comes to -23.8 keV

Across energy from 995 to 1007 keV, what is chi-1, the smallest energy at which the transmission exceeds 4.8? 996.0 keV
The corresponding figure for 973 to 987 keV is 974.0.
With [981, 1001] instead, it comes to 984.0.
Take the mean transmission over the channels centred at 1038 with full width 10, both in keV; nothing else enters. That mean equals 2.8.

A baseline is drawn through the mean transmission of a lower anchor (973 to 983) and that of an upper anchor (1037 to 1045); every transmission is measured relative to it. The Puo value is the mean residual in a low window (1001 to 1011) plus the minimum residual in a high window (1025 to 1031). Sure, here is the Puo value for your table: 2.2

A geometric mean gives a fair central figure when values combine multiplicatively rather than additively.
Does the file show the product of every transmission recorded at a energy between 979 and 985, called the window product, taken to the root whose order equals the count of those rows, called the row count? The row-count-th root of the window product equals 5.18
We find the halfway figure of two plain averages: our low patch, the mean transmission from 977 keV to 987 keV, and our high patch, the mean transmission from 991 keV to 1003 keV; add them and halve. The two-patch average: 5.6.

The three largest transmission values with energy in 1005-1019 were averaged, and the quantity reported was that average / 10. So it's 0.52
